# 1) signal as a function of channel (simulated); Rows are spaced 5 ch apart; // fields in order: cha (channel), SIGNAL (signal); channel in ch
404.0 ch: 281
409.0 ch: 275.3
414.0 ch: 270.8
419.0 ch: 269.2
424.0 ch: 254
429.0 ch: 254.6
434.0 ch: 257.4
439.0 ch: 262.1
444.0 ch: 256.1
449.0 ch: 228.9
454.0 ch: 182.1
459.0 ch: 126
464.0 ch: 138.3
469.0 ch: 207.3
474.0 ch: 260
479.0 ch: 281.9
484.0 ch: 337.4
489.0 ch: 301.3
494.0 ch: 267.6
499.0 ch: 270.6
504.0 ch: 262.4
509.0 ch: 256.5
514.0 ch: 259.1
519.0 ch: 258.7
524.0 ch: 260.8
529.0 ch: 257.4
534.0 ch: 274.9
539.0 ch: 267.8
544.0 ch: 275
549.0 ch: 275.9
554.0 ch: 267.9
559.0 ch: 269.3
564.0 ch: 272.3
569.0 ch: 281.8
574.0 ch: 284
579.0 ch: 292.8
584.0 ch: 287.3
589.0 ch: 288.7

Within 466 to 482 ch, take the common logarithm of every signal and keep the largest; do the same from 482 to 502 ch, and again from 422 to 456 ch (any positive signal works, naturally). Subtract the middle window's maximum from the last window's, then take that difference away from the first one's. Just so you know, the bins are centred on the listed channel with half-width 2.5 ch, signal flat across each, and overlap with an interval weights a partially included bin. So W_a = 2.56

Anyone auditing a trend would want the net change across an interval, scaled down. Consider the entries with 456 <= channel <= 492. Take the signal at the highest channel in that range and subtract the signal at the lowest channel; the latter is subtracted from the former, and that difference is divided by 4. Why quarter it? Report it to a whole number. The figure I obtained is 44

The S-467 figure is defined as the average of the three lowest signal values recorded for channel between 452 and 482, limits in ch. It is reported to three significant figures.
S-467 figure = 149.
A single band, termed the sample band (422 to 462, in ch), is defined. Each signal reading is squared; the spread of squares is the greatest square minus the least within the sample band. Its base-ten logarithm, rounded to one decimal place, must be 4.7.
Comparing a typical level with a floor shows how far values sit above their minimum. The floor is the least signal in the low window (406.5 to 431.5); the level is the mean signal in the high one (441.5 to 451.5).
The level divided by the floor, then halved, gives 0.477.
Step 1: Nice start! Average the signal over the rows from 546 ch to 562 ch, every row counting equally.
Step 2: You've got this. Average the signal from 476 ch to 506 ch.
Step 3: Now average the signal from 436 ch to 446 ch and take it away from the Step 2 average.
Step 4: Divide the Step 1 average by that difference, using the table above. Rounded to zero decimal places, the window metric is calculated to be 10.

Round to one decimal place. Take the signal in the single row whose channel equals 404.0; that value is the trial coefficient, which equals 281.0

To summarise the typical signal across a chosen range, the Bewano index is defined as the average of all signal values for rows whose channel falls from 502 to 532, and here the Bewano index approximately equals 259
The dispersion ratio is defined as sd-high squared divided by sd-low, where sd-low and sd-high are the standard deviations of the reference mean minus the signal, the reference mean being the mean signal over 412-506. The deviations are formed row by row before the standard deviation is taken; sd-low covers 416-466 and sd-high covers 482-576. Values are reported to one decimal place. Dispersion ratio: 6.6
